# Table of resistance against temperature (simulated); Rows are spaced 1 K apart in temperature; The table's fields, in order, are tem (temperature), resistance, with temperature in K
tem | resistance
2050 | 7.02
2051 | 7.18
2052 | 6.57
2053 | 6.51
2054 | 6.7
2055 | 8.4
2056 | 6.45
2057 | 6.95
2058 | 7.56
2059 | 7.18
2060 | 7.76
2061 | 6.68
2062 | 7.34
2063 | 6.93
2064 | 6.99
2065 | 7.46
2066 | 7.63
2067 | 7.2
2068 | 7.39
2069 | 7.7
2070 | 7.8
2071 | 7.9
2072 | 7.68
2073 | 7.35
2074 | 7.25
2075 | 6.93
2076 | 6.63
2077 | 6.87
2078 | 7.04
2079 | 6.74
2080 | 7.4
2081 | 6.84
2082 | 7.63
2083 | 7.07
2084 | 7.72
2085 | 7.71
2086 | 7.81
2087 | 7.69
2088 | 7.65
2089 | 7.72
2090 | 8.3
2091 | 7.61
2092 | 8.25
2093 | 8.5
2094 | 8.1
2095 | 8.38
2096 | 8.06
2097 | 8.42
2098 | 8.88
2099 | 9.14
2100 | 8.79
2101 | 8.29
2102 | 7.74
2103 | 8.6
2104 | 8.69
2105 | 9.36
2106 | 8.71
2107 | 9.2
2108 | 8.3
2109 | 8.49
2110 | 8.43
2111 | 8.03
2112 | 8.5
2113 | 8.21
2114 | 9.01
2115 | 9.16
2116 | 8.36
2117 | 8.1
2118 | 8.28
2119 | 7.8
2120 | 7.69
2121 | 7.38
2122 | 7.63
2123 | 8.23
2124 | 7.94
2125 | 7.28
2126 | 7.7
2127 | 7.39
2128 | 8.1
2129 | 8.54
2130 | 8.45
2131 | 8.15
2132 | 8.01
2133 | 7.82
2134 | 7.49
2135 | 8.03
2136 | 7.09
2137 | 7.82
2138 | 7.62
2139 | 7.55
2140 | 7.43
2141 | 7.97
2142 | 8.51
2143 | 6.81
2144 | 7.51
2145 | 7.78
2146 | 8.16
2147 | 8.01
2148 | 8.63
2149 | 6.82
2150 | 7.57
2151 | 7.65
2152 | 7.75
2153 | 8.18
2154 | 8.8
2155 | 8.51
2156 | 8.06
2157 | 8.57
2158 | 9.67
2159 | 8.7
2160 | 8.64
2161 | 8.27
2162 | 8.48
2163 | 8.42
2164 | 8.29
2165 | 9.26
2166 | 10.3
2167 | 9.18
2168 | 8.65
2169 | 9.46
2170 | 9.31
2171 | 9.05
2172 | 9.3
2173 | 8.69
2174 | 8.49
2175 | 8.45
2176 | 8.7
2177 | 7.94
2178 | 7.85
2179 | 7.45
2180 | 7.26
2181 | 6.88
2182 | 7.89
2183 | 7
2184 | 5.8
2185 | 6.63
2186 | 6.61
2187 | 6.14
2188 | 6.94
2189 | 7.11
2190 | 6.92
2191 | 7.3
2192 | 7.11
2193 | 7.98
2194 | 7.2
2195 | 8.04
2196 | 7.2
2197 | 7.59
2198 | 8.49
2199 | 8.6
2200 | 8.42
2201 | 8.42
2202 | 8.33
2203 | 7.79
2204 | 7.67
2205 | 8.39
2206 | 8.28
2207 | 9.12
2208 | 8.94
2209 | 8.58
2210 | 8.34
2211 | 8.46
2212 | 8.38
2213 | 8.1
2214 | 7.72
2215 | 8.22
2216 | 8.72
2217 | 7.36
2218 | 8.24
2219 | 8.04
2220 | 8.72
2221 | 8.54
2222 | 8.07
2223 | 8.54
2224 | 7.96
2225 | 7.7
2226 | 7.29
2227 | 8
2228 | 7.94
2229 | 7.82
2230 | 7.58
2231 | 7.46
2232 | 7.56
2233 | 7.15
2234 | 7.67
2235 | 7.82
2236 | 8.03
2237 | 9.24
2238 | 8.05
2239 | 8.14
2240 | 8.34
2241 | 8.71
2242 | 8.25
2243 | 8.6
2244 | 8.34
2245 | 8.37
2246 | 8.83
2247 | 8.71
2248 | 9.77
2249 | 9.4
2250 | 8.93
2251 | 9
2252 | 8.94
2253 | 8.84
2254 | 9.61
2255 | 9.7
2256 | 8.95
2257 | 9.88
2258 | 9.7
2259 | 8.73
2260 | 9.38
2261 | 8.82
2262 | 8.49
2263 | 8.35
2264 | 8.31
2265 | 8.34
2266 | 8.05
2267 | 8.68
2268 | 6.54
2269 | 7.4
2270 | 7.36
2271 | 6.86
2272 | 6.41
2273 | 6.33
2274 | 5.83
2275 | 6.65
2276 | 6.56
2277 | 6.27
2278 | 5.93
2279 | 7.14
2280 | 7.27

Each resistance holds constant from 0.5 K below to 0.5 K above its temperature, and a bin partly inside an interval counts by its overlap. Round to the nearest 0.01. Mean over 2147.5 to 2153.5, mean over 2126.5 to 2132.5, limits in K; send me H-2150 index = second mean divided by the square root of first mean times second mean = 1.02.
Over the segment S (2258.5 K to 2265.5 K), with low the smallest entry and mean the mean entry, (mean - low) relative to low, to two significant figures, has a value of 0.039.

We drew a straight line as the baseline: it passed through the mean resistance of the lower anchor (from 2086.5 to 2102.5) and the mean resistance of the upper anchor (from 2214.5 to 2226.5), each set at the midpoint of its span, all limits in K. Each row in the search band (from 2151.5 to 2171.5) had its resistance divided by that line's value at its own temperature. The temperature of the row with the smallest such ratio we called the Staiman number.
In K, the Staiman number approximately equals 2152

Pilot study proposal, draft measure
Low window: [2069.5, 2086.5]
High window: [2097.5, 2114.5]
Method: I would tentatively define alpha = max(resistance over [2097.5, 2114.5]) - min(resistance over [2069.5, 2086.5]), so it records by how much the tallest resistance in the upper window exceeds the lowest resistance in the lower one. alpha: 2.7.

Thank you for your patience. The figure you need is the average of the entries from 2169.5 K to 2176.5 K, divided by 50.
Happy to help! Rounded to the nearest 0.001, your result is 0.177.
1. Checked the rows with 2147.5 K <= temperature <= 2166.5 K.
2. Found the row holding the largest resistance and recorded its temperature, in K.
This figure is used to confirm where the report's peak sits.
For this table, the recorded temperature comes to 2166 K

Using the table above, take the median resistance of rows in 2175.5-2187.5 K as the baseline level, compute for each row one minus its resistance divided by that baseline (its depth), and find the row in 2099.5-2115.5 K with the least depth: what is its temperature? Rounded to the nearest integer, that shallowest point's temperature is 2105 K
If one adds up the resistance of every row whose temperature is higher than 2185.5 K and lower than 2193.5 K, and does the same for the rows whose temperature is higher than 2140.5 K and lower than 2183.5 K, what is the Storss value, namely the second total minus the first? 301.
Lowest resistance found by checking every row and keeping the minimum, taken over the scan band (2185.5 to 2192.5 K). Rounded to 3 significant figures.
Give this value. 6.14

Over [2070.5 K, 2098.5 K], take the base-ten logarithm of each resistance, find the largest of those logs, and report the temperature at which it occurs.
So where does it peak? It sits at 2098 K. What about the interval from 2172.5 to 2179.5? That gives 2176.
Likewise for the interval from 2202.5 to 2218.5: 2207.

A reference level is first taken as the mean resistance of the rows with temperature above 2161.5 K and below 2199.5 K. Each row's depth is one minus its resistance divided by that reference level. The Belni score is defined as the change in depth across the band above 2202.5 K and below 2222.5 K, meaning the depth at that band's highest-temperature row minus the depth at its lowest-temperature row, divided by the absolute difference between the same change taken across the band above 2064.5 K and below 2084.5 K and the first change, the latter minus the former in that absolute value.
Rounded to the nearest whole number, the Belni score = -14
